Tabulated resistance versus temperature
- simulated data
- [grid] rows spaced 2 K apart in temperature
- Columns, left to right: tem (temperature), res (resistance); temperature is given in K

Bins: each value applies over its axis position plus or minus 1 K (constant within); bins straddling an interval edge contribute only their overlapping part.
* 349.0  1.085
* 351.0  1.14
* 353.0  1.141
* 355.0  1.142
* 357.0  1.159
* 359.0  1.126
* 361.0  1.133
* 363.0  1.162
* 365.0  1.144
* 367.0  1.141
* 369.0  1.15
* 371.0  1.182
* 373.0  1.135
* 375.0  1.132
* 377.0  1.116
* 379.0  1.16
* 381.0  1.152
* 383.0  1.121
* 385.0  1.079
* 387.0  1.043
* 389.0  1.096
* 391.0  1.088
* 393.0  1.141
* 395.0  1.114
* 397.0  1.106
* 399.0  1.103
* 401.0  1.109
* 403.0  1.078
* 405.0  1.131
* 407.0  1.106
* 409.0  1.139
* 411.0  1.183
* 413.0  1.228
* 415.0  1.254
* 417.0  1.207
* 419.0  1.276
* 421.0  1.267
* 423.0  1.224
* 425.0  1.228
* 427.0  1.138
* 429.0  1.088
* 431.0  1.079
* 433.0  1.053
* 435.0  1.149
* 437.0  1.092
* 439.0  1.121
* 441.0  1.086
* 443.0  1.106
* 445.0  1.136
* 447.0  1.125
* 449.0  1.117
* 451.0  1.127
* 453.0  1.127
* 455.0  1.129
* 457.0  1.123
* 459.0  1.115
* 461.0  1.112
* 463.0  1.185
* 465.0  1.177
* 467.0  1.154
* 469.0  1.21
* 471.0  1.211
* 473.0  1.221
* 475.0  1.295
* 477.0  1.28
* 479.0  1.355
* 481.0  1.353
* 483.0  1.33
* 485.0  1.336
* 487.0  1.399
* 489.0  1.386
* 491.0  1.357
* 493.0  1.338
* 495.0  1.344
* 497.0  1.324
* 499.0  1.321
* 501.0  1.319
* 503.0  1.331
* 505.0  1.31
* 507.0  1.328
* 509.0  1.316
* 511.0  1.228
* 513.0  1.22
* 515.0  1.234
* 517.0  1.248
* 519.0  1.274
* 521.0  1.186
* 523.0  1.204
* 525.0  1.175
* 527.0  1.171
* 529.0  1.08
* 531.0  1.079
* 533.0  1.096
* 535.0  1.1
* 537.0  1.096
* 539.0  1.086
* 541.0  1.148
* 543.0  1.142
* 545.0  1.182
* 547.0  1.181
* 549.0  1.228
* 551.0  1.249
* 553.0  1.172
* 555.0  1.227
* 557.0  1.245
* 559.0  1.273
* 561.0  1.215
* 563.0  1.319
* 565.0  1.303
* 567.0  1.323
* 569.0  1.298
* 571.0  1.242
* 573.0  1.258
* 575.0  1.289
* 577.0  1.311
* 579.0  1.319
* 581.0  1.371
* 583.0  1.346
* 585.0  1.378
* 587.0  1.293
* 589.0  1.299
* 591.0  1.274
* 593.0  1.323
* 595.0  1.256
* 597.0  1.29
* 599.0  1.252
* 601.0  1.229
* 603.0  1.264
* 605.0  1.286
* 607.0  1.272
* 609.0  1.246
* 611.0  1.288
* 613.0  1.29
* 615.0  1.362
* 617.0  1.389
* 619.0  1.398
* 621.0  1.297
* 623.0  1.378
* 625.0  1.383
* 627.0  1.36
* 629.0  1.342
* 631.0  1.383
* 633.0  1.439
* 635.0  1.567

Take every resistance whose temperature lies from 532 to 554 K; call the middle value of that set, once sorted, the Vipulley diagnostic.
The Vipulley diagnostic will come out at 1.15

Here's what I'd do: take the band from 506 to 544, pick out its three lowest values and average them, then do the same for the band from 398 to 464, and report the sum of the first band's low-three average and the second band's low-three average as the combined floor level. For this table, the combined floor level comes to 2.15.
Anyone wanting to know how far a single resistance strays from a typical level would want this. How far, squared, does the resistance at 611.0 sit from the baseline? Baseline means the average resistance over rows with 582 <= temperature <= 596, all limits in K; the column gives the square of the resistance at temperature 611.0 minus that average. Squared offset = 0.00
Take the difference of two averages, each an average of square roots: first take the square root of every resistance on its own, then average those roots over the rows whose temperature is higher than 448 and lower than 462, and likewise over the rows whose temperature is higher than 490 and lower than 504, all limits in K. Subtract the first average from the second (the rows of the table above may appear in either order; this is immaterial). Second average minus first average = 0.096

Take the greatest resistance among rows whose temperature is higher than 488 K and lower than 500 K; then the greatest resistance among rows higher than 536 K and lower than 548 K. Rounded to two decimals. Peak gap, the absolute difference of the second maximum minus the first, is 0.20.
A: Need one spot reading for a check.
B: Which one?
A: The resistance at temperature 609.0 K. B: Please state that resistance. 1.246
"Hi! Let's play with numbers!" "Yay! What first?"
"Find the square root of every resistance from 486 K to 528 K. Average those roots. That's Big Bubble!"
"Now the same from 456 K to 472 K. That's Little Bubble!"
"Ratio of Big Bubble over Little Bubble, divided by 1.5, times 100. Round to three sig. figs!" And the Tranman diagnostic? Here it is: 70.2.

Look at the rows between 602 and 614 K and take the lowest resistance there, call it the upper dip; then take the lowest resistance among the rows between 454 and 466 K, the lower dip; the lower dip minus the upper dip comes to -0.13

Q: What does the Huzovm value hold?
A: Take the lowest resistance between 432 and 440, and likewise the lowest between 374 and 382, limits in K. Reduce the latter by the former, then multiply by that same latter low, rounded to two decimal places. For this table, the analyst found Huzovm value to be 0.07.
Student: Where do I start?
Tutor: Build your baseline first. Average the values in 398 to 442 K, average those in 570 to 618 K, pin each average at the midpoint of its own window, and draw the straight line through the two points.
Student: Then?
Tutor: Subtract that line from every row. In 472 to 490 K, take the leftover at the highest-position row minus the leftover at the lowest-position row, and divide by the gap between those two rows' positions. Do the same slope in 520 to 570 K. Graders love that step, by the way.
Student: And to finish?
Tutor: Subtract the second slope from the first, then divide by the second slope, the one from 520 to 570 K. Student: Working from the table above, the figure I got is 5.3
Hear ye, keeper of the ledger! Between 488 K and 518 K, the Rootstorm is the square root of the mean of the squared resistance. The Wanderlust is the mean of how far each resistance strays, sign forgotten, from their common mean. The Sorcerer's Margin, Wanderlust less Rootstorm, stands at -1.27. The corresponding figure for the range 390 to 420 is -1.10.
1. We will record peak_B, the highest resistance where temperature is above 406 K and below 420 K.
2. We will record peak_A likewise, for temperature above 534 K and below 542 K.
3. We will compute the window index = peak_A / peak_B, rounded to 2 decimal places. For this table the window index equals 0.90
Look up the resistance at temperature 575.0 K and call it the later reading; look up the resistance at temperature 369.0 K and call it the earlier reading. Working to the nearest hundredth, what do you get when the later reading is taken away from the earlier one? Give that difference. -0.14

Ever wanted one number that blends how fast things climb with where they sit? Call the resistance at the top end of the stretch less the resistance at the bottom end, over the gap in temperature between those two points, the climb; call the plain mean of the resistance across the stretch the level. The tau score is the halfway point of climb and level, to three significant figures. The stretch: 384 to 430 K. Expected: 0.575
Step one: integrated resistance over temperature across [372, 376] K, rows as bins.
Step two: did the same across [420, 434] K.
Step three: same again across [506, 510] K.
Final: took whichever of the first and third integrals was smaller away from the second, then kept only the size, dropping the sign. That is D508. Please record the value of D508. 11.6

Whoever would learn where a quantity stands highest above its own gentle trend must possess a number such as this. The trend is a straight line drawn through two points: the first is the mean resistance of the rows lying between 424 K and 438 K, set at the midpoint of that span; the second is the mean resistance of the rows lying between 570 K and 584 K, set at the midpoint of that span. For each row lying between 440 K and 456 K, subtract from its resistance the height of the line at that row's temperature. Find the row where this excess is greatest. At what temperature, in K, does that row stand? 445.0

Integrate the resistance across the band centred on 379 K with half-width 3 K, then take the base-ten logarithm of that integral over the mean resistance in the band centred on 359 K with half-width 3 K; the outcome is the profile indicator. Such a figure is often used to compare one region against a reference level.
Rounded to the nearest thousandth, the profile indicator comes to 0.779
